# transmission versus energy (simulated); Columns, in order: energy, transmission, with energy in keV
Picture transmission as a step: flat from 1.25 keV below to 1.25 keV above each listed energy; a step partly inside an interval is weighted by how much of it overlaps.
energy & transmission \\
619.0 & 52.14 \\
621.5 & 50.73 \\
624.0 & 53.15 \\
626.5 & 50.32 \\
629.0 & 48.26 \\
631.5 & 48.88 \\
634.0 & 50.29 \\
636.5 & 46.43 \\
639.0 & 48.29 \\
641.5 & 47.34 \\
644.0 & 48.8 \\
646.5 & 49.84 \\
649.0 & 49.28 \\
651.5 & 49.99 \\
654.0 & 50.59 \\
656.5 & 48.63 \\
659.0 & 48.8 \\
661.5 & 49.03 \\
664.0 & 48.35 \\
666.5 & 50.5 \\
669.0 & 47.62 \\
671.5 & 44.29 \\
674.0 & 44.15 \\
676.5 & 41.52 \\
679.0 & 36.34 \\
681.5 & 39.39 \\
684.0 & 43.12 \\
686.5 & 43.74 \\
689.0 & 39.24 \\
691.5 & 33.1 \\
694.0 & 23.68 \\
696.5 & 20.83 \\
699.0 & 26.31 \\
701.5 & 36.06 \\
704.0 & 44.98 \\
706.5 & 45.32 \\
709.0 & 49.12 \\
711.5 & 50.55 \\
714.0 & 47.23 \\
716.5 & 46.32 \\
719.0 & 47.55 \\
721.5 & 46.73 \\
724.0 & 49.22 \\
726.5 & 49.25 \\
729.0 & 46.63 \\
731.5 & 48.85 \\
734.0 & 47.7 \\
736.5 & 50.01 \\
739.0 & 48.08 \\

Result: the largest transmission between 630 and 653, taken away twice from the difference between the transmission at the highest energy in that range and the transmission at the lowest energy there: -99.5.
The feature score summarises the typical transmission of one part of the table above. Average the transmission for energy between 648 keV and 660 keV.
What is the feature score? 49.5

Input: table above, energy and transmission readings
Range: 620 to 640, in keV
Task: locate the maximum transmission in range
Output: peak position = 624.0 keV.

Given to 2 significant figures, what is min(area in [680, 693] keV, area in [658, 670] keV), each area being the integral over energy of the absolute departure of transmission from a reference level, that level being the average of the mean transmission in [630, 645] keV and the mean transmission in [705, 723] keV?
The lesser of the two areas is 13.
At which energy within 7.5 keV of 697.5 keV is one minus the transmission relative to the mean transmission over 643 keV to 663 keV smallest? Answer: 704.0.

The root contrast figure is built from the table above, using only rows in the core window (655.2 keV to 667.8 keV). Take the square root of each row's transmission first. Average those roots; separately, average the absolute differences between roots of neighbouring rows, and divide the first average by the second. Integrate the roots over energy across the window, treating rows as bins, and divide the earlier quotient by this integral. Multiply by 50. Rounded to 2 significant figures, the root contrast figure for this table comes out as 69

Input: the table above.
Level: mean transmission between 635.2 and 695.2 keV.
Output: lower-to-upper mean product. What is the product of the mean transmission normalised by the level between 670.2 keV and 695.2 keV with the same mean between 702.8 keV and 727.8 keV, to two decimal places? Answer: 0.93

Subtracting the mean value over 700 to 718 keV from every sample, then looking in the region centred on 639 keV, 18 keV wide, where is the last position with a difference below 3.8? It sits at 644.0 keV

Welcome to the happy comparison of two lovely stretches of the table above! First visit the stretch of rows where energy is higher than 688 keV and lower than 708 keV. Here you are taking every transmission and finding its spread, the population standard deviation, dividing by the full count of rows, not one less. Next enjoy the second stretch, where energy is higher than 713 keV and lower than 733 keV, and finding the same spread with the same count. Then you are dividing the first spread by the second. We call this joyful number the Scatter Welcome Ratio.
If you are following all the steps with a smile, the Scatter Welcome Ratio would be 7.8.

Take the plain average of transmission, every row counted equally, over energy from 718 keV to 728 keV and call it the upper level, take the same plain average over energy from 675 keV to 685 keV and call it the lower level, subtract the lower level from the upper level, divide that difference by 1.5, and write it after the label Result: 5.4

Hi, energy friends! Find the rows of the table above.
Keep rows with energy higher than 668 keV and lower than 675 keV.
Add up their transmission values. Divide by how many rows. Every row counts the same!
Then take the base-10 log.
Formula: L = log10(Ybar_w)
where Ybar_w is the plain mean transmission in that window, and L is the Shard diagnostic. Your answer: 1.66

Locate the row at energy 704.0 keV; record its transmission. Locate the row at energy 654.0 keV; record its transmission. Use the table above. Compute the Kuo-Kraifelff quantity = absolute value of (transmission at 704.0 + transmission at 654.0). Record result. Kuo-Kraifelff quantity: 96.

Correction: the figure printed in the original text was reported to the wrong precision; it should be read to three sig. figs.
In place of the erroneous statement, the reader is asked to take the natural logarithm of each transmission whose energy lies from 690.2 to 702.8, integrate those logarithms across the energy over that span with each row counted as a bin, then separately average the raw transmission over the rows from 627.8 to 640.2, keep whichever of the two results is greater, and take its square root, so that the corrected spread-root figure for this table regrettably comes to 6.96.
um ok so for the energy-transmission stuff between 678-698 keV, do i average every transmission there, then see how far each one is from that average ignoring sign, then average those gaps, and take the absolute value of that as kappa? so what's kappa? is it 6.8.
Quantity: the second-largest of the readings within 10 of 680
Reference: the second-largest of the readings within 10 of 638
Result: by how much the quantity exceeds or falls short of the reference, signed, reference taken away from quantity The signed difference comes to -6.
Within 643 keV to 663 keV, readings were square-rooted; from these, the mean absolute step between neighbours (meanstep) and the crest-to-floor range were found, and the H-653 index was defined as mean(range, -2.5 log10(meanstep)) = 1.66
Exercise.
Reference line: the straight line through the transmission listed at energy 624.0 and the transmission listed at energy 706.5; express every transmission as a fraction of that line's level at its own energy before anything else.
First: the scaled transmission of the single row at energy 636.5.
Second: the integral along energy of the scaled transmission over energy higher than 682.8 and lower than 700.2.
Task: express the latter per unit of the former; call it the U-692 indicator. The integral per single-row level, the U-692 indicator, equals 13.7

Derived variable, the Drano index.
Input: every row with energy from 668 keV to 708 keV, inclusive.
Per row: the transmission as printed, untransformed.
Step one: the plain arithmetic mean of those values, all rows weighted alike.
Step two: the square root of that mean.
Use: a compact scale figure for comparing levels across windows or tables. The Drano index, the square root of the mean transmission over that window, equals 6.17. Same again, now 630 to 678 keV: 6.93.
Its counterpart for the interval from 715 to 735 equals 6.91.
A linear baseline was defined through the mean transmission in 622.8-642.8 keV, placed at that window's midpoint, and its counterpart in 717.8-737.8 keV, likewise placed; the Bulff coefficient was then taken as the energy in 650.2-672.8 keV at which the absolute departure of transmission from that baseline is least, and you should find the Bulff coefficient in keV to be 659.0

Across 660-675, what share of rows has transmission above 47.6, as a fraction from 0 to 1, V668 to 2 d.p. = 0.67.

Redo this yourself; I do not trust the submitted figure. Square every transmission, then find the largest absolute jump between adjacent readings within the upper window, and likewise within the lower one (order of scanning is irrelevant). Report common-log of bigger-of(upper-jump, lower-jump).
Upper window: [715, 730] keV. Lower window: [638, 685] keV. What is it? 2.61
